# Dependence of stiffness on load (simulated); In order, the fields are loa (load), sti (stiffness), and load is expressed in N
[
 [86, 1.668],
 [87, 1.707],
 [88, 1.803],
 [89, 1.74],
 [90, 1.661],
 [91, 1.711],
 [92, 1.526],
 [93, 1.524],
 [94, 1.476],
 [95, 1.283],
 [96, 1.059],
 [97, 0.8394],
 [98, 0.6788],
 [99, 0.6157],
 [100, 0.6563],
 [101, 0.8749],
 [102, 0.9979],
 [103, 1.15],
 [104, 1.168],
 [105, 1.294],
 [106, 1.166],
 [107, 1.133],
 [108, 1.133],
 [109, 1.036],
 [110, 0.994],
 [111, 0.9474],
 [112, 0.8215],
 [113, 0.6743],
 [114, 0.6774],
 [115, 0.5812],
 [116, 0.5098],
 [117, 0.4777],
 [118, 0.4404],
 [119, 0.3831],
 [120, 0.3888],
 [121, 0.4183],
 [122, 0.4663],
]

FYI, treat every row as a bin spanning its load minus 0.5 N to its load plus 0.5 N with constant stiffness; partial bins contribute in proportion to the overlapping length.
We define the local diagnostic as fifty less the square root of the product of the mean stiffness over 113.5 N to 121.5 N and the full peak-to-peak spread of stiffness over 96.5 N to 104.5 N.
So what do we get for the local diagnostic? 49.5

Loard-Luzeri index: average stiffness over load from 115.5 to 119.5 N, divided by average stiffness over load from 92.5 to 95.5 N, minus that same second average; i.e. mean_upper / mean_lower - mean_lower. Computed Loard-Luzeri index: -1.1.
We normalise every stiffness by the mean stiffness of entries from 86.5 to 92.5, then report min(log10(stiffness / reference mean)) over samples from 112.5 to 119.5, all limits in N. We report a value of -0.6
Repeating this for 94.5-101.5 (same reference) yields -0.4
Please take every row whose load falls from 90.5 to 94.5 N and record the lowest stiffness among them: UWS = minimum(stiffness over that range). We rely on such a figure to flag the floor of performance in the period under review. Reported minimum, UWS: 1.476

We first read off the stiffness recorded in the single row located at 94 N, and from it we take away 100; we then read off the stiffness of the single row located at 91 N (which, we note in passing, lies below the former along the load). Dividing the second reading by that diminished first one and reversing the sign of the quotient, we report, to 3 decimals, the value 0.017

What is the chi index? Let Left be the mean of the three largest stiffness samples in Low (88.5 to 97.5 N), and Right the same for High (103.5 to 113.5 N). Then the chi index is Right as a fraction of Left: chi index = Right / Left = 0.71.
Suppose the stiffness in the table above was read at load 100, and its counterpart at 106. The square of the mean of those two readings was 0.83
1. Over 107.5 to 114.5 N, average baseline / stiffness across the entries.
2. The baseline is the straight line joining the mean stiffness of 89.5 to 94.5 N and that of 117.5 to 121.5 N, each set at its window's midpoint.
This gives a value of 0.871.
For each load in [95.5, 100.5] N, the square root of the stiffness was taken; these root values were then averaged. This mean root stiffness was 0.87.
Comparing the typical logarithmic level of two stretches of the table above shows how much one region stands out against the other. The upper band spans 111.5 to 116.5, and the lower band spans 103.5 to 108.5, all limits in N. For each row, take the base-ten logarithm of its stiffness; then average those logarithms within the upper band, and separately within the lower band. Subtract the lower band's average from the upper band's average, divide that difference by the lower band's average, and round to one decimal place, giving -3.7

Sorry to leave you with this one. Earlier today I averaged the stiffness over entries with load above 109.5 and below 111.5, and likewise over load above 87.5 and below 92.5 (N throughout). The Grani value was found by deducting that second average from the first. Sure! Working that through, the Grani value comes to -0.7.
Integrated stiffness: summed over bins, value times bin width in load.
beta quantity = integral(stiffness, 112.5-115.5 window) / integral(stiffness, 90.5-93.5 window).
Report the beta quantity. 0.41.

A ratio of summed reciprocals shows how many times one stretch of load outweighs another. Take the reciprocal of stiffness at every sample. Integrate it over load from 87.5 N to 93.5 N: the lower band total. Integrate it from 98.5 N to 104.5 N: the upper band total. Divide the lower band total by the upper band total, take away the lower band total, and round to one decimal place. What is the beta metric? -3.1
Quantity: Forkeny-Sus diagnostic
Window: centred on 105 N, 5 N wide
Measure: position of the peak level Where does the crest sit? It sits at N 105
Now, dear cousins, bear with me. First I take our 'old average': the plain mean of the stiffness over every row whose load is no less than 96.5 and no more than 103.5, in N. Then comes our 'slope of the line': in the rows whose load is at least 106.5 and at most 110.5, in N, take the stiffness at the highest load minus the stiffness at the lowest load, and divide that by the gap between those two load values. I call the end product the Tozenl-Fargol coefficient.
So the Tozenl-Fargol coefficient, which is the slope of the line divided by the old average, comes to -0.056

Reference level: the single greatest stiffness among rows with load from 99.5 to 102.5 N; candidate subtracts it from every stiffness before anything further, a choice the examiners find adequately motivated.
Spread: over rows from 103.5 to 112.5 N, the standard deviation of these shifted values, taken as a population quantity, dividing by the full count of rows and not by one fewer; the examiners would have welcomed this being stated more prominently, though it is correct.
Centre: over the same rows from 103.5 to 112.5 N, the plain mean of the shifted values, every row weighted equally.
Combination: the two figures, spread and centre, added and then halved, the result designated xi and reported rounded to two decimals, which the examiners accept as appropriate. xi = 0.11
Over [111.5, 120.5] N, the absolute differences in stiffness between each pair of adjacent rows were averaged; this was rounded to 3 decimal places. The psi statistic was 0.056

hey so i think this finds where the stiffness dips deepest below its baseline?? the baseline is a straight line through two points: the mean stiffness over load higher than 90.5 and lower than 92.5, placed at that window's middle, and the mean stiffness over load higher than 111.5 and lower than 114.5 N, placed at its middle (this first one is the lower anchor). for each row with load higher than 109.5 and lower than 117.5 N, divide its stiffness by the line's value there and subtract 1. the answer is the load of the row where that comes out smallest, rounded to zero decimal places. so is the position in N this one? 116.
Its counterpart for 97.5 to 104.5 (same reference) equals 99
